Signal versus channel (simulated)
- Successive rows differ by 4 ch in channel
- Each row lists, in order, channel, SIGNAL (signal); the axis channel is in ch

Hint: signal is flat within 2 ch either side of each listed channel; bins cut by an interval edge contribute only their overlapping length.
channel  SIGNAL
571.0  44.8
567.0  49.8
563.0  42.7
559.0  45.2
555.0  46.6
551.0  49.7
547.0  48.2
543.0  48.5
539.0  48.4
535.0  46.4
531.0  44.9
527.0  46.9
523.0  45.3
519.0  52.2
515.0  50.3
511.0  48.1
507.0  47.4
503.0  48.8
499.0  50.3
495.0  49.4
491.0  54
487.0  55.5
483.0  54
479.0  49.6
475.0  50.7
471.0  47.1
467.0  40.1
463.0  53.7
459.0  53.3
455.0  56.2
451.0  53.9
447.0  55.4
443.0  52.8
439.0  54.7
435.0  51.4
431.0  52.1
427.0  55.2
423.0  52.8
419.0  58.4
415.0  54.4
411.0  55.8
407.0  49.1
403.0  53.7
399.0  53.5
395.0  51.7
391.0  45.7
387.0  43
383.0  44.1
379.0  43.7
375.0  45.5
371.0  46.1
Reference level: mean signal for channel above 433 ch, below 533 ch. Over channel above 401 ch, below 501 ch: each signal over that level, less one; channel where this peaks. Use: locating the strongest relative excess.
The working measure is 419.0 ch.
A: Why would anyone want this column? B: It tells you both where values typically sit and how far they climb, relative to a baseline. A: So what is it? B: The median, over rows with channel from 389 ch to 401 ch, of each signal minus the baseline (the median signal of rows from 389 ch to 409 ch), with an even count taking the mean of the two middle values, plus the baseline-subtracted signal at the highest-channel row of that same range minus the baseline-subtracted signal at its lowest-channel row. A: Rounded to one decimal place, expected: 7.8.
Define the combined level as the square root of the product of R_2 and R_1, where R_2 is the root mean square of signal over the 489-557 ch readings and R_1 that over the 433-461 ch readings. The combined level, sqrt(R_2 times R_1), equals 51.2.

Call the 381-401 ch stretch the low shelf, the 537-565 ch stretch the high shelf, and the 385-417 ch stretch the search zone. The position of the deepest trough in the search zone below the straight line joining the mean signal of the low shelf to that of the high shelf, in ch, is 387.0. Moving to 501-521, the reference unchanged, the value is 507.0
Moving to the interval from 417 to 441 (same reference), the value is 435.0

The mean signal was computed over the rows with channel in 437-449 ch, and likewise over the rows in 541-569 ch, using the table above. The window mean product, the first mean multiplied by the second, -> 2565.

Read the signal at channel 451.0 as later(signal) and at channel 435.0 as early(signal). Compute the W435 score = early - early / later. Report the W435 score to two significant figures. 50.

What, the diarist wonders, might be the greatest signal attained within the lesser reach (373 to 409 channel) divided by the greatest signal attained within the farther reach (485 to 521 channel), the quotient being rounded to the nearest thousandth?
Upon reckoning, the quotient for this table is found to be 0.968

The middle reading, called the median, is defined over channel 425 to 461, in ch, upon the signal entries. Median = 53.9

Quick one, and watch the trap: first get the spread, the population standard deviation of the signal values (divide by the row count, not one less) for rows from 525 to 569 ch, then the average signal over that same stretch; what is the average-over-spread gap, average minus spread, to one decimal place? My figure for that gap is 45.0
